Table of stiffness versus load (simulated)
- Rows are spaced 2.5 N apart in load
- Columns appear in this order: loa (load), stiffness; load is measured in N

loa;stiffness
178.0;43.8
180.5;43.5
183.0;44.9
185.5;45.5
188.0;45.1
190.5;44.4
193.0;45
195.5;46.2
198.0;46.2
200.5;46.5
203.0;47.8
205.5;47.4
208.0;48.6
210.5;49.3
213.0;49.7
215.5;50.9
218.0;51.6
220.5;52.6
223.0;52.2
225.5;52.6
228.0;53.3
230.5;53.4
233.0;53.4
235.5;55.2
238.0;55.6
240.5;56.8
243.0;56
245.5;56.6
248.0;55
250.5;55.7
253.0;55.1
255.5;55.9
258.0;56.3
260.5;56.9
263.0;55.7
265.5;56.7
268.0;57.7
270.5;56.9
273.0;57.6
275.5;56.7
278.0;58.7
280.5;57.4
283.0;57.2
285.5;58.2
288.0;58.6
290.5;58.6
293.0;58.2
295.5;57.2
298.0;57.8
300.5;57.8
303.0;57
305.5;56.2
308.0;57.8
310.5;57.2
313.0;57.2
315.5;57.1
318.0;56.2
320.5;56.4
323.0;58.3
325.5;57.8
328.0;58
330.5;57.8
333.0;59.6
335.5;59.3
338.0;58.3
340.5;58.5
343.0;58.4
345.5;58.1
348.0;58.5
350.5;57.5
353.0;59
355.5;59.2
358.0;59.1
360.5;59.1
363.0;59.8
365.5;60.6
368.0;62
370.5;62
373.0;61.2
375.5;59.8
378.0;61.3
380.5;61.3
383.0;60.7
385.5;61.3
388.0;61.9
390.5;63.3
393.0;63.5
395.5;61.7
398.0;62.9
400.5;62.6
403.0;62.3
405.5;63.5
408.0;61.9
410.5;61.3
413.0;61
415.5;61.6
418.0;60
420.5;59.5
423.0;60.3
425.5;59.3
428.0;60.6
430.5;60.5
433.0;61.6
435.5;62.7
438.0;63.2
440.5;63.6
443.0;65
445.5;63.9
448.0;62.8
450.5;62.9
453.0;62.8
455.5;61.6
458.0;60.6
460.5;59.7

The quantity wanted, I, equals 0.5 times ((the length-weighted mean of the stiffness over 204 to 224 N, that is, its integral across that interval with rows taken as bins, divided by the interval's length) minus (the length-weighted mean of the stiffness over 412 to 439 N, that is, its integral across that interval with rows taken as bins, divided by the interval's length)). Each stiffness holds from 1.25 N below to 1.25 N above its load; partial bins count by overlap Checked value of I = -5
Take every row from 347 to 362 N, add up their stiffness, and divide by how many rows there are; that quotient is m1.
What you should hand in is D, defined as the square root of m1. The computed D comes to 7.66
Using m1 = 58.7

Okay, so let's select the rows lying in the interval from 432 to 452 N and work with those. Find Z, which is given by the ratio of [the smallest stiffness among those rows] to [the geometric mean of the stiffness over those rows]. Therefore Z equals 0.975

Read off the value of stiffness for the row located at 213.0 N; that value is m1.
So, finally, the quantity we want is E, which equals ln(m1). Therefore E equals 3.91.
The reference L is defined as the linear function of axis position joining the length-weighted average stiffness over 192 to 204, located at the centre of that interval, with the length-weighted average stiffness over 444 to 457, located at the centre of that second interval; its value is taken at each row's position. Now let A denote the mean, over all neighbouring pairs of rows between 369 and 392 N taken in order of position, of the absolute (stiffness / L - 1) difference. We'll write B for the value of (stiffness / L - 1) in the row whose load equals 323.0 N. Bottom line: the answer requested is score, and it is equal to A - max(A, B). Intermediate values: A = 0.015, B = 0.070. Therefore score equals -0.055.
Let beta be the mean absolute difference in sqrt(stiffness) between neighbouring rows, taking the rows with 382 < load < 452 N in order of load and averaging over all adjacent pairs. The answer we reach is 0.054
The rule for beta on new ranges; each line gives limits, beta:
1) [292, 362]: 0.040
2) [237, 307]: 0.053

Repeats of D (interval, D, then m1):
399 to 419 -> 7.86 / 61.8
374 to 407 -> 7.87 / 62.0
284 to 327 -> 7.58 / 57.5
